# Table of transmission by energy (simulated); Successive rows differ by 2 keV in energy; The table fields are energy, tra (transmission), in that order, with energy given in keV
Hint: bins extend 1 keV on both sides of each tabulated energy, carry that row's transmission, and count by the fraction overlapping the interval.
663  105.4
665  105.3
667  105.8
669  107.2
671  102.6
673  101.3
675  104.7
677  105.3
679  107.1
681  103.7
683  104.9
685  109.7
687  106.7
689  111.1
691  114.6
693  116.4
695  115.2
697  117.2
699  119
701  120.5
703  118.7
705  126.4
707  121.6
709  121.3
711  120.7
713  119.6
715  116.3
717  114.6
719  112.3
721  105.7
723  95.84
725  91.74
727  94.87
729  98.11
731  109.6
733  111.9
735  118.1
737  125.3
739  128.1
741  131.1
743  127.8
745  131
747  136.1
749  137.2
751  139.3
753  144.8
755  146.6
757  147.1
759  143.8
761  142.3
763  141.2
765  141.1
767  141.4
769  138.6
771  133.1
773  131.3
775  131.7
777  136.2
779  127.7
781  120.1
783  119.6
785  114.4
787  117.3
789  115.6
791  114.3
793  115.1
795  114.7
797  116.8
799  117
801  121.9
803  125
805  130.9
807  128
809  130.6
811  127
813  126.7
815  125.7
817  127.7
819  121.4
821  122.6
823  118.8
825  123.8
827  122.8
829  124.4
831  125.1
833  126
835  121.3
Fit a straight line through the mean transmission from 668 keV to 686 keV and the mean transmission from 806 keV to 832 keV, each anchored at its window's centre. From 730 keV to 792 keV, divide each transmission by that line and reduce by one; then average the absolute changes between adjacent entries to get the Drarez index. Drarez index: 0.026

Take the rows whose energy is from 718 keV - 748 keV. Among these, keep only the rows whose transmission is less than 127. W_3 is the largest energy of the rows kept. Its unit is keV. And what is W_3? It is 737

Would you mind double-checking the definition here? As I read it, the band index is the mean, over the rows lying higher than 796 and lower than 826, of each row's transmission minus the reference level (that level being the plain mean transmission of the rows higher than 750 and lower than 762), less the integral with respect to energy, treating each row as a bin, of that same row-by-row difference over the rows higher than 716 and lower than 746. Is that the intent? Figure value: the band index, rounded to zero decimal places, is 908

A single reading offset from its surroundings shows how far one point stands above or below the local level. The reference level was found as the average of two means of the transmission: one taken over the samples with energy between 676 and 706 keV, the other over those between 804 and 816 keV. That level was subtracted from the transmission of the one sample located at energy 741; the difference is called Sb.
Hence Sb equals 10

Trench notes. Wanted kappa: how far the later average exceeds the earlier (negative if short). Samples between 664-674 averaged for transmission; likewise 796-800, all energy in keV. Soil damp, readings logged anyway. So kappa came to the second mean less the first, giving 12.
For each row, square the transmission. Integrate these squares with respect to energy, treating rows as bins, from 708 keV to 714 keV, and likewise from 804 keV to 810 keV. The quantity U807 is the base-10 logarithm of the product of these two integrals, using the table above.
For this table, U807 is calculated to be 9.9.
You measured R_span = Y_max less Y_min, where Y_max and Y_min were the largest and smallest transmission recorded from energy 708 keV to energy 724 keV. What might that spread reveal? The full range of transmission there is 25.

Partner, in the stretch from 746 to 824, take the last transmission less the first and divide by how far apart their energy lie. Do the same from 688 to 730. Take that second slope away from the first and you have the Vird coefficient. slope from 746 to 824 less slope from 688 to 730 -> 0.10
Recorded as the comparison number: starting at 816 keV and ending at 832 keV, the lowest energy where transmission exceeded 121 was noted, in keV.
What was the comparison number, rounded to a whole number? 817 keV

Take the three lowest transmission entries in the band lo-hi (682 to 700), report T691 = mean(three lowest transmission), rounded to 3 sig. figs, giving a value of 107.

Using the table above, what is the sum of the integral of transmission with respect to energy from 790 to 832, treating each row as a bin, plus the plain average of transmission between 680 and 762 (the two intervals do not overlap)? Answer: 5281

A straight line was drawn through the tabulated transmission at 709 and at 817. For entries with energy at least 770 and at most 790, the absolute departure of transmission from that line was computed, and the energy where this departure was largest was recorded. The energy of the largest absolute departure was 785 keV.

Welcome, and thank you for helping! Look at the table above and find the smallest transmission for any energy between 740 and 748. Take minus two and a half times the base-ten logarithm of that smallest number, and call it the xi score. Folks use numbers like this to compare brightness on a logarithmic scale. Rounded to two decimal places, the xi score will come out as -5.27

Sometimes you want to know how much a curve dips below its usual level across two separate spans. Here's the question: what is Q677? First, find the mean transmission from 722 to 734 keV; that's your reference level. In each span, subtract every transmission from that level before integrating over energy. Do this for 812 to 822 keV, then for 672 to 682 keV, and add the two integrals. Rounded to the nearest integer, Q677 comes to -286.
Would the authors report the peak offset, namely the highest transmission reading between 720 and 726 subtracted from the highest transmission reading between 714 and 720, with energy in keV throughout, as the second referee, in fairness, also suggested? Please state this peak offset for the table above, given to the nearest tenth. 10.6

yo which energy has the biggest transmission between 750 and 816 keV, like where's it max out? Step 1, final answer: 757 keV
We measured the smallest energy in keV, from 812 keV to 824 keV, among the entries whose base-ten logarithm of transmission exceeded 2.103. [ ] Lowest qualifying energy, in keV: 817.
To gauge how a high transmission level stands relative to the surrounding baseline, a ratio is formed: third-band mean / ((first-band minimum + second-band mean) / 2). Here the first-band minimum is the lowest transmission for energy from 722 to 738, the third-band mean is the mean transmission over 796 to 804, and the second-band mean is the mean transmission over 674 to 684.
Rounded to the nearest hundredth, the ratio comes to 1.22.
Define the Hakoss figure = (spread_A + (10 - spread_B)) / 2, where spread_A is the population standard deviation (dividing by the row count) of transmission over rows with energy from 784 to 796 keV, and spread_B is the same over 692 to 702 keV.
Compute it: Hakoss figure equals 4.6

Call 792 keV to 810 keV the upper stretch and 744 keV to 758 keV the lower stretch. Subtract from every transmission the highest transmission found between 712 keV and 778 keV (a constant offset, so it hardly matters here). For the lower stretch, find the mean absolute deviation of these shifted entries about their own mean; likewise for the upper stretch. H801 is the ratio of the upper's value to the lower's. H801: 1.13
